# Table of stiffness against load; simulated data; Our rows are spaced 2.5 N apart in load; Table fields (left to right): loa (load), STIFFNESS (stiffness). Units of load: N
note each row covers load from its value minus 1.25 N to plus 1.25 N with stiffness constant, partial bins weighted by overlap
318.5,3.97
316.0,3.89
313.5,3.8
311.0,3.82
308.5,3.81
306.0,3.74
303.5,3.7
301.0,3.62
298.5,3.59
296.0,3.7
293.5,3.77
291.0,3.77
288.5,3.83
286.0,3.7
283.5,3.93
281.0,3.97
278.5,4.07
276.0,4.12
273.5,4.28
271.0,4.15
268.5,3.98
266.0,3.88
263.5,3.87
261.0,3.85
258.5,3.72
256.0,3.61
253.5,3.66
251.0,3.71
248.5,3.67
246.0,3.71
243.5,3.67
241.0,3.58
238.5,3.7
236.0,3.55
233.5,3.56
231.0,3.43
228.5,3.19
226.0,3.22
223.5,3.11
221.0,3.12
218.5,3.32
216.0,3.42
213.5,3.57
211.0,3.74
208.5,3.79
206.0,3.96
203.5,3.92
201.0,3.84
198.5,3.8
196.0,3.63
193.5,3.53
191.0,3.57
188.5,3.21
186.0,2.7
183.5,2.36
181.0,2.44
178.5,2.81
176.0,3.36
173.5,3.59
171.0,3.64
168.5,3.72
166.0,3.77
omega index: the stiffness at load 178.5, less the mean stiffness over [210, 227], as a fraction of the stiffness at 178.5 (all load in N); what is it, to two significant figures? -0.19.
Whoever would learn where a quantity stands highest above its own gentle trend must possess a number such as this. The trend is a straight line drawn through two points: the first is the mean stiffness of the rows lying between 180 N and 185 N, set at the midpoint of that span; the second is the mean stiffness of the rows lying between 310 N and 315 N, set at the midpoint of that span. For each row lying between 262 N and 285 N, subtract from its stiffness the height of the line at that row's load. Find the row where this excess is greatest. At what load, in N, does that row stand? 273.5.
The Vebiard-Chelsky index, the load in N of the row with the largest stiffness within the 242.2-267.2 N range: 266.0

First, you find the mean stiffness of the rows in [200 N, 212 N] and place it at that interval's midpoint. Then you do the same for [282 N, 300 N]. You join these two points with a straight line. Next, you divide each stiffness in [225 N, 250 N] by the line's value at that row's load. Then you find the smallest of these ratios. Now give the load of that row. 228.5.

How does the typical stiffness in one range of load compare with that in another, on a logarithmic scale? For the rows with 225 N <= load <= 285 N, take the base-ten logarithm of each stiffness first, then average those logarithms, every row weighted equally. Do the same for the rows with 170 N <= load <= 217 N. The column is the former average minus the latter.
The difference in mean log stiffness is 0.045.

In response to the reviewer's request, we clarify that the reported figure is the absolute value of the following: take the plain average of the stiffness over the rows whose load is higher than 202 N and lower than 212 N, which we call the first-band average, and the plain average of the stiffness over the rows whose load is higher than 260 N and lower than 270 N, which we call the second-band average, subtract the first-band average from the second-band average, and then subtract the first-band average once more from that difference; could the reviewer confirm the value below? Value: 3.8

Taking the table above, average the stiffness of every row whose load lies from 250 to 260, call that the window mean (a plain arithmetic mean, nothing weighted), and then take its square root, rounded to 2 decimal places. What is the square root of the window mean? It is 1.92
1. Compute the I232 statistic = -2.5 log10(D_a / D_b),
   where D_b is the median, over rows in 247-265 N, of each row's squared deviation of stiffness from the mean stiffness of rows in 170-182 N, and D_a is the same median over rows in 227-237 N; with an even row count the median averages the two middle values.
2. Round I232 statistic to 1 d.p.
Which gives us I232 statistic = 1.1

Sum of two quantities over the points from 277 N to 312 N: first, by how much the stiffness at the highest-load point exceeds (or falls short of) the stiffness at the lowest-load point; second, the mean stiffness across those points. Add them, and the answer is 3.54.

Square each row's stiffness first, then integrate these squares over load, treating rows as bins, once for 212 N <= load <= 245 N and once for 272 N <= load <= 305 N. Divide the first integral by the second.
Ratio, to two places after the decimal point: 0.79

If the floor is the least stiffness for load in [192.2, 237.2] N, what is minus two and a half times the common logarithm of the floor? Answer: -1.23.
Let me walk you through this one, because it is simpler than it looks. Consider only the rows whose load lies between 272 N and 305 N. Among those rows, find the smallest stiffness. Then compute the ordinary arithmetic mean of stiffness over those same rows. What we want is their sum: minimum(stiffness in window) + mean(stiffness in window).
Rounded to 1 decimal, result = 7.4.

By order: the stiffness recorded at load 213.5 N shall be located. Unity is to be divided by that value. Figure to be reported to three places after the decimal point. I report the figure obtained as 0.280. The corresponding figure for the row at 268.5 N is 0.251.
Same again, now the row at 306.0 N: 0.267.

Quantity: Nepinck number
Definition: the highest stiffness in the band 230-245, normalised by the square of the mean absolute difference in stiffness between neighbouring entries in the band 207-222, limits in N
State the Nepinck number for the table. 206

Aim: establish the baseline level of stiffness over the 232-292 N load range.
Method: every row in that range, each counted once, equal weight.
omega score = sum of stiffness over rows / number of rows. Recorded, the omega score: 3.81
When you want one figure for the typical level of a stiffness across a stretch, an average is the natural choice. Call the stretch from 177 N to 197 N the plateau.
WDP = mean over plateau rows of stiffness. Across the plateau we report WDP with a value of 3.03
